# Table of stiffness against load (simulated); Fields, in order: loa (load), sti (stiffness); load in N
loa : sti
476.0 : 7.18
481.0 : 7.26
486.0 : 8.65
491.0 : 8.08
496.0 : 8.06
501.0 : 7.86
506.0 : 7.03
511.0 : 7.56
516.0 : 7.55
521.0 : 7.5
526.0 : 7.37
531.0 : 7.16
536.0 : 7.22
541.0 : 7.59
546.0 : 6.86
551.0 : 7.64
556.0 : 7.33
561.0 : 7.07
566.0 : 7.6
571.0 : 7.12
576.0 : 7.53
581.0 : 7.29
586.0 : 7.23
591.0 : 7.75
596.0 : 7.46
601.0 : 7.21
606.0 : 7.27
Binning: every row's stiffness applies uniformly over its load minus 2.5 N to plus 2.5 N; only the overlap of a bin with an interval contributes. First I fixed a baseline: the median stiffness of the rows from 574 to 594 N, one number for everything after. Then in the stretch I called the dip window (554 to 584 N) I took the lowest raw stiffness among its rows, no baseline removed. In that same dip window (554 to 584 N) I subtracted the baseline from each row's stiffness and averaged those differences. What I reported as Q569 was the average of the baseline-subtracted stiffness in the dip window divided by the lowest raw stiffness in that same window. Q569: -0.012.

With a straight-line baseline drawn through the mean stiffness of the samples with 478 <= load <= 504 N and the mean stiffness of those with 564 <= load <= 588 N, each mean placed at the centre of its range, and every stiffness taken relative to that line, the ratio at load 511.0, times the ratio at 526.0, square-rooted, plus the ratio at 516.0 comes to 1.93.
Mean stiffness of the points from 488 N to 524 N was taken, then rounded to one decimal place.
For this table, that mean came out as 7.7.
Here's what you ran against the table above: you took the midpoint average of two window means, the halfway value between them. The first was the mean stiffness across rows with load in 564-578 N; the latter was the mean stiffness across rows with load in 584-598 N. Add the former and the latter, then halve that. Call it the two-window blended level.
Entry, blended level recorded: 7.45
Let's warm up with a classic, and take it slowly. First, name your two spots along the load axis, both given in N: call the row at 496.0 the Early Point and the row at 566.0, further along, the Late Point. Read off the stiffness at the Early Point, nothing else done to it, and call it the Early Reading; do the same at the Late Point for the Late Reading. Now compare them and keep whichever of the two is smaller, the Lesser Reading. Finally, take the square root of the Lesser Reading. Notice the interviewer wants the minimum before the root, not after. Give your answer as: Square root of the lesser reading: 2.76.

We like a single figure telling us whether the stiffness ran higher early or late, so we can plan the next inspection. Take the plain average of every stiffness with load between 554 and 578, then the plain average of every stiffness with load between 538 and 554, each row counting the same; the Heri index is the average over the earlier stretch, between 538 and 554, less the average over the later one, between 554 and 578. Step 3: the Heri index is 0.03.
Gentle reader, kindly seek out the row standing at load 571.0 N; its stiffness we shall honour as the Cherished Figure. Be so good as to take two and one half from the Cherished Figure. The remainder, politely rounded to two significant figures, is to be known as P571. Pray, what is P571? 4.6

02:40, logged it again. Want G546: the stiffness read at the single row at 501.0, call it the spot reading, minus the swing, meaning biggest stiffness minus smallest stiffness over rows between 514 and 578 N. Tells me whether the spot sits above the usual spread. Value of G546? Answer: 7.1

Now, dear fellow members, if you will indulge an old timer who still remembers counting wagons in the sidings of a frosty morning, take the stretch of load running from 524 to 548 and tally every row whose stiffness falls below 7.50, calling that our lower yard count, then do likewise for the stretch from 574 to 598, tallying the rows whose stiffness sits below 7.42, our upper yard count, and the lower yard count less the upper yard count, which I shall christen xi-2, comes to 2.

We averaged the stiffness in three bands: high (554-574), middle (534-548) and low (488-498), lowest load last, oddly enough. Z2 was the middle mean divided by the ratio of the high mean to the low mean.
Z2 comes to 8.0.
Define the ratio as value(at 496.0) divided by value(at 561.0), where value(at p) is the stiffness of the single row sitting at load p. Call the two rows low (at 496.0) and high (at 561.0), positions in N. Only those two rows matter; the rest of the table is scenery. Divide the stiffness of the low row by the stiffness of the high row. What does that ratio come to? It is 1.140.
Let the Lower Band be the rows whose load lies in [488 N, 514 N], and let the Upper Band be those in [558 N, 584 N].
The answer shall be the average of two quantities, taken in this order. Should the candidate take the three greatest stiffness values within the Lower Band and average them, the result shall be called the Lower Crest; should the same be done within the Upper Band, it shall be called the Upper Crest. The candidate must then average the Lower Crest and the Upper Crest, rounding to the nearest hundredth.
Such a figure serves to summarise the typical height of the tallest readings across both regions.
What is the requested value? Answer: 7.74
